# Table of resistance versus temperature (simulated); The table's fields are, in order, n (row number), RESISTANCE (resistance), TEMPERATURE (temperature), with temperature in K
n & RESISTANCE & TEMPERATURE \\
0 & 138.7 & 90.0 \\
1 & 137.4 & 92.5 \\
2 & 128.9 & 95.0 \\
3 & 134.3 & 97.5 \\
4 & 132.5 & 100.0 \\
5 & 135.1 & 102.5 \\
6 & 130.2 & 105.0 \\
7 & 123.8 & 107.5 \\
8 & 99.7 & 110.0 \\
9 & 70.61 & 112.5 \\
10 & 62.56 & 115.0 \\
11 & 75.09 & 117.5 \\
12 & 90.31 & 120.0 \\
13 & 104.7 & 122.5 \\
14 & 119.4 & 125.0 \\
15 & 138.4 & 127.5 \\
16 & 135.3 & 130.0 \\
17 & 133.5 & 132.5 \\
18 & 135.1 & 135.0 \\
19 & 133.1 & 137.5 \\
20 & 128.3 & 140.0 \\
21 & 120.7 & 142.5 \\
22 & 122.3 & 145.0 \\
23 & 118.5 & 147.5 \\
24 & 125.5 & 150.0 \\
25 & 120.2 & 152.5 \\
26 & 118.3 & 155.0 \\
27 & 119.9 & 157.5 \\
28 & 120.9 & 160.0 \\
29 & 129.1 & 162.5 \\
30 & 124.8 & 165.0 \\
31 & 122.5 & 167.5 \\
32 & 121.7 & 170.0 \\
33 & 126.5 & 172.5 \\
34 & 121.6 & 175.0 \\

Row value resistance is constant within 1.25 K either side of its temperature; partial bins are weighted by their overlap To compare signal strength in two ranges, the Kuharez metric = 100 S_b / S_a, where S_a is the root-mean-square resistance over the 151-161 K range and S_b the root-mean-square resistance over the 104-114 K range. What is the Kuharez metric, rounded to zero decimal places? 91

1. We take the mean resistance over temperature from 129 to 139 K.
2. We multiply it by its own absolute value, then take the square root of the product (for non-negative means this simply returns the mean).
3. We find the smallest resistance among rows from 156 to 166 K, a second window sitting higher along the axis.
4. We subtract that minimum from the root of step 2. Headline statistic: 14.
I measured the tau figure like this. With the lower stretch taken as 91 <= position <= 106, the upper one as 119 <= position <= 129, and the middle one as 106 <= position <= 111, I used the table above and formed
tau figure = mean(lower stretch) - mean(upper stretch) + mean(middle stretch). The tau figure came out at 132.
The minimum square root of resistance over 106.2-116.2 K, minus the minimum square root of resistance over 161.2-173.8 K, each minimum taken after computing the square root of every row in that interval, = -3.1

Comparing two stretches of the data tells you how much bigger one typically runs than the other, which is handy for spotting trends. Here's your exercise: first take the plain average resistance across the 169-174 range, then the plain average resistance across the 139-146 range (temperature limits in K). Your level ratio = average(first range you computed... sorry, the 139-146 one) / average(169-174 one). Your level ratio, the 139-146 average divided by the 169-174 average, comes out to 1.00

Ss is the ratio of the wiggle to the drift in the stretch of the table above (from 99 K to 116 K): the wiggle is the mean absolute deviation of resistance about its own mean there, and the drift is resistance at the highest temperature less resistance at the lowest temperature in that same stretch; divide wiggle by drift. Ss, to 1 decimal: -0.4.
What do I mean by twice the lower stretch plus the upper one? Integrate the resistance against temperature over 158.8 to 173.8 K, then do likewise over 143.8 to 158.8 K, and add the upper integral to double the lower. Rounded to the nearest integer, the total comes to 5487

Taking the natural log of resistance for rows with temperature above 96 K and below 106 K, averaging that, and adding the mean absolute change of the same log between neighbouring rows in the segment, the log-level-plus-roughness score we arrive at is 4.91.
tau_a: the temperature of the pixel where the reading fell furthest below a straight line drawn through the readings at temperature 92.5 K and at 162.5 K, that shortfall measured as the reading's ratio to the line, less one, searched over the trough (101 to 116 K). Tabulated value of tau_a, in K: 115.0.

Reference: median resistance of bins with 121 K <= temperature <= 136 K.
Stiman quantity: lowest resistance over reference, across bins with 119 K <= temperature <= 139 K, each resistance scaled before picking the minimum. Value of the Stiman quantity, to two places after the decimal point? 0.67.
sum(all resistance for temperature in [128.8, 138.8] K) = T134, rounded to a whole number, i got 537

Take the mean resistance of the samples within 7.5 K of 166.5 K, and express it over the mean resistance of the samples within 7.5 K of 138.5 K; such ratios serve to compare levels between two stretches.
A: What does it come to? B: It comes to 0.96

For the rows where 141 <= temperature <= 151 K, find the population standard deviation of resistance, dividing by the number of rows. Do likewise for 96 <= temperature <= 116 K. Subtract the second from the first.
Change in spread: -25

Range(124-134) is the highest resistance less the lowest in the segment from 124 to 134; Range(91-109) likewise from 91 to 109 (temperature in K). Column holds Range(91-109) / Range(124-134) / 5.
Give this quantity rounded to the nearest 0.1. 0.1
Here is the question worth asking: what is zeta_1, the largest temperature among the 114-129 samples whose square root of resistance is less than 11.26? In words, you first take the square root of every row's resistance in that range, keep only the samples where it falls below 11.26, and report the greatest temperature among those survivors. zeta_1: 125.0 K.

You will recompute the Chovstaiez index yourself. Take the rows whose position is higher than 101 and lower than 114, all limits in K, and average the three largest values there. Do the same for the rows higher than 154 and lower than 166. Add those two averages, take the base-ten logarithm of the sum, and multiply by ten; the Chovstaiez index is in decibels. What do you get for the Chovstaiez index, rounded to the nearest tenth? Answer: 24.1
